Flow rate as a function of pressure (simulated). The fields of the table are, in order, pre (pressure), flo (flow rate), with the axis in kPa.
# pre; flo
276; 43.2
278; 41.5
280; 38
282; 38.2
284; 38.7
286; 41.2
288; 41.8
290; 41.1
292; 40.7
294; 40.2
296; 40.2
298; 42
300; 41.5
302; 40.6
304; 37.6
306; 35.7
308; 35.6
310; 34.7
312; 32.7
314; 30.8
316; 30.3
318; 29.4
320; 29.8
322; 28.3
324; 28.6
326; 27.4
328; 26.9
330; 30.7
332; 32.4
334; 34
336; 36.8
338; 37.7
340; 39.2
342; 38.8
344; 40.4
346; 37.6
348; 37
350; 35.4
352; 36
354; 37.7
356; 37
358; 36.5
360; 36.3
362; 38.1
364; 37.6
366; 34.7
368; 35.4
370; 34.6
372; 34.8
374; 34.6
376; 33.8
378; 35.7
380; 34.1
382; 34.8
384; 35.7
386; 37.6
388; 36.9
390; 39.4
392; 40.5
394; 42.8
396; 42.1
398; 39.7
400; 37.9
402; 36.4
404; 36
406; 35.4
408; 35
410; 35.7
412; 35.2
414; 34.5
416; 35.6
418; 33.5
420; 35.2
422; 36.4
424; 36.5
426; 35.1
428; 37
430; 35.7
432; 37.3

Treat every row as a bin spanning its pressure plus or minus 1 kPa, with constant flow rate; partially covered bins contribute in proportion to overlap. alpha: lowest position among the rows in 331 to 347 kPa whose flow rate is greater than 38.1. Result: 340 kPa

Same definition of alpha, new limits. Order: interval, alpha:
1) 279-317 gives 282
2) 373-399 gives 390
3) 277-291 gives 278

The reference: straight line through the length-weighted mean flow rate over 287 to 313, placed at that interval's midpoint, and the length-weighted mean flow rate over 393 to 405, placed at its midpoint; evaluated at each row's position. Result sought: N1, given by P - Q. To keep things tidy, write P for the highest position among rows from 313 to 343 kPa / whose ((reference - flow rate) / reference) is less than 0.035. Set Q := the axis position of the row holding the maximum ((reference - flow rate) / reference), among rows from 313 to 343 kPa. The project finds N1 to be 14 kPa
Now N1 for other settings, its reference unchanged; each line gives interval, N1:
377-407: 20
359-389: -14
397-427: -18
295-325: -18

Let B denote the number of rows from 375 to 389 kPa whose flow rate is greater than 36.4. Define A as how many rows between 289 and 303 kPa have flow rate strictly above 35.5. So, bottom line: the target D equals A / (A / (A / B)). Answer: 3.5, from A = 7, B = 2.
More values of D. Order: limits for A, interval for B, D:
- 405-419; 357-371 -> 0.7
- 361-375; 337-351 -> 0.3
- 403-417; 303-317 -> 3.0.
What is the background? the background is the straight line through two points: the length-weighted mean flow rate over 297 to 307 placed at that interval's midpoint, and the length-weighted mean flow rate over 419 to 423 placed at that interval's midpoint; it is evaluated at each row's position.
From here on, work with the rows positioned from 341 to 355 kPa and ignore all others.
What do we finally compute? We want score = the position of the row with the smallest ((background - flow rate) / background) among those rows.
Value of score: 344 kPa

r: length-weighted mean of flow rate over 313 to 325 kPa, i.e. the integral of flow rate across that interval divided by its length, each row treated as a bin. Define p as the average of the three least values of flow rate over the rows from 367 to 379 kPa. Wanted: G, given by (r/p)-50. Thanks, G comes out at -49.1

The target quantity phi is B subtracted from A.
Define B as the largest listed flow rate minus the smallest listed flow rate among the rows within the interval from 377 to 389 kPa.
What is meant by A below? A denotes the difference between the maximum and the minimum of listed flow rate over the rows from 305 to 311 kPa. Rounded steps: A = 1.0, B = 3.5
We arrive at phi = -2.5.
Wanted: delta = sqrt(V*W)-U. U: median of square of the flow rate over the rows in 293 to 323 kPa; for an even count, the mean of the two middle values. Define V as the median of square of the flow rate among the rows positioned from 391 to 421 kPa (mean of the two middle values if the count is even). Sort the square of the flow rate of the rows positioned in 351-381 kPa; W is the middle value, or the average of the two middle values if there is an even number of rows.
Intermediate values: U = 1267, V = 1274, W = 1274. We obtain 7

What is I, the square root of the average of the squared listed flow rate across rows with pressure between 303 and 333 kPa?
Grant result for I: 31.6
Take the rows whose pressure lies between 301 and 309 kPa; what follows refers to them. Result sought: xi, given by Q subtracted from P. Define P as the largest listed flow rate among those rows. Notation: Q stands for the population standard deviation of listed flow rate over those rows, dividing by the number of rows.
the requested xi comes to 38.6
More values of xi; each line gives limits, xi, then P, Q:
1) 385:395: 40.7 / 42.8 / 2.1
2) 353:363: 37.4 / 38.1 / 0.7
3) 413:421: 34.8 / 35.6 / 0.8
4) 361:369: 36.7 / 38.1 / 1.4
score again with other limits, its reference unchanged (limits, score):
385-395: 394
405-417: 416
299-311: 300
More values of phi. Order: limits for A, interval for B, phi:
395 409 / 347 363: 4.4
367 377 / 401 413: 0.2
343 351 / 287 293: 3.9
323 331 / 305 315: -1.1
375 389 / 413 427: 0.8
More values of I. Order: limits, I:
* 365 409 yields 36.8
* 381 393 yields 37.5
